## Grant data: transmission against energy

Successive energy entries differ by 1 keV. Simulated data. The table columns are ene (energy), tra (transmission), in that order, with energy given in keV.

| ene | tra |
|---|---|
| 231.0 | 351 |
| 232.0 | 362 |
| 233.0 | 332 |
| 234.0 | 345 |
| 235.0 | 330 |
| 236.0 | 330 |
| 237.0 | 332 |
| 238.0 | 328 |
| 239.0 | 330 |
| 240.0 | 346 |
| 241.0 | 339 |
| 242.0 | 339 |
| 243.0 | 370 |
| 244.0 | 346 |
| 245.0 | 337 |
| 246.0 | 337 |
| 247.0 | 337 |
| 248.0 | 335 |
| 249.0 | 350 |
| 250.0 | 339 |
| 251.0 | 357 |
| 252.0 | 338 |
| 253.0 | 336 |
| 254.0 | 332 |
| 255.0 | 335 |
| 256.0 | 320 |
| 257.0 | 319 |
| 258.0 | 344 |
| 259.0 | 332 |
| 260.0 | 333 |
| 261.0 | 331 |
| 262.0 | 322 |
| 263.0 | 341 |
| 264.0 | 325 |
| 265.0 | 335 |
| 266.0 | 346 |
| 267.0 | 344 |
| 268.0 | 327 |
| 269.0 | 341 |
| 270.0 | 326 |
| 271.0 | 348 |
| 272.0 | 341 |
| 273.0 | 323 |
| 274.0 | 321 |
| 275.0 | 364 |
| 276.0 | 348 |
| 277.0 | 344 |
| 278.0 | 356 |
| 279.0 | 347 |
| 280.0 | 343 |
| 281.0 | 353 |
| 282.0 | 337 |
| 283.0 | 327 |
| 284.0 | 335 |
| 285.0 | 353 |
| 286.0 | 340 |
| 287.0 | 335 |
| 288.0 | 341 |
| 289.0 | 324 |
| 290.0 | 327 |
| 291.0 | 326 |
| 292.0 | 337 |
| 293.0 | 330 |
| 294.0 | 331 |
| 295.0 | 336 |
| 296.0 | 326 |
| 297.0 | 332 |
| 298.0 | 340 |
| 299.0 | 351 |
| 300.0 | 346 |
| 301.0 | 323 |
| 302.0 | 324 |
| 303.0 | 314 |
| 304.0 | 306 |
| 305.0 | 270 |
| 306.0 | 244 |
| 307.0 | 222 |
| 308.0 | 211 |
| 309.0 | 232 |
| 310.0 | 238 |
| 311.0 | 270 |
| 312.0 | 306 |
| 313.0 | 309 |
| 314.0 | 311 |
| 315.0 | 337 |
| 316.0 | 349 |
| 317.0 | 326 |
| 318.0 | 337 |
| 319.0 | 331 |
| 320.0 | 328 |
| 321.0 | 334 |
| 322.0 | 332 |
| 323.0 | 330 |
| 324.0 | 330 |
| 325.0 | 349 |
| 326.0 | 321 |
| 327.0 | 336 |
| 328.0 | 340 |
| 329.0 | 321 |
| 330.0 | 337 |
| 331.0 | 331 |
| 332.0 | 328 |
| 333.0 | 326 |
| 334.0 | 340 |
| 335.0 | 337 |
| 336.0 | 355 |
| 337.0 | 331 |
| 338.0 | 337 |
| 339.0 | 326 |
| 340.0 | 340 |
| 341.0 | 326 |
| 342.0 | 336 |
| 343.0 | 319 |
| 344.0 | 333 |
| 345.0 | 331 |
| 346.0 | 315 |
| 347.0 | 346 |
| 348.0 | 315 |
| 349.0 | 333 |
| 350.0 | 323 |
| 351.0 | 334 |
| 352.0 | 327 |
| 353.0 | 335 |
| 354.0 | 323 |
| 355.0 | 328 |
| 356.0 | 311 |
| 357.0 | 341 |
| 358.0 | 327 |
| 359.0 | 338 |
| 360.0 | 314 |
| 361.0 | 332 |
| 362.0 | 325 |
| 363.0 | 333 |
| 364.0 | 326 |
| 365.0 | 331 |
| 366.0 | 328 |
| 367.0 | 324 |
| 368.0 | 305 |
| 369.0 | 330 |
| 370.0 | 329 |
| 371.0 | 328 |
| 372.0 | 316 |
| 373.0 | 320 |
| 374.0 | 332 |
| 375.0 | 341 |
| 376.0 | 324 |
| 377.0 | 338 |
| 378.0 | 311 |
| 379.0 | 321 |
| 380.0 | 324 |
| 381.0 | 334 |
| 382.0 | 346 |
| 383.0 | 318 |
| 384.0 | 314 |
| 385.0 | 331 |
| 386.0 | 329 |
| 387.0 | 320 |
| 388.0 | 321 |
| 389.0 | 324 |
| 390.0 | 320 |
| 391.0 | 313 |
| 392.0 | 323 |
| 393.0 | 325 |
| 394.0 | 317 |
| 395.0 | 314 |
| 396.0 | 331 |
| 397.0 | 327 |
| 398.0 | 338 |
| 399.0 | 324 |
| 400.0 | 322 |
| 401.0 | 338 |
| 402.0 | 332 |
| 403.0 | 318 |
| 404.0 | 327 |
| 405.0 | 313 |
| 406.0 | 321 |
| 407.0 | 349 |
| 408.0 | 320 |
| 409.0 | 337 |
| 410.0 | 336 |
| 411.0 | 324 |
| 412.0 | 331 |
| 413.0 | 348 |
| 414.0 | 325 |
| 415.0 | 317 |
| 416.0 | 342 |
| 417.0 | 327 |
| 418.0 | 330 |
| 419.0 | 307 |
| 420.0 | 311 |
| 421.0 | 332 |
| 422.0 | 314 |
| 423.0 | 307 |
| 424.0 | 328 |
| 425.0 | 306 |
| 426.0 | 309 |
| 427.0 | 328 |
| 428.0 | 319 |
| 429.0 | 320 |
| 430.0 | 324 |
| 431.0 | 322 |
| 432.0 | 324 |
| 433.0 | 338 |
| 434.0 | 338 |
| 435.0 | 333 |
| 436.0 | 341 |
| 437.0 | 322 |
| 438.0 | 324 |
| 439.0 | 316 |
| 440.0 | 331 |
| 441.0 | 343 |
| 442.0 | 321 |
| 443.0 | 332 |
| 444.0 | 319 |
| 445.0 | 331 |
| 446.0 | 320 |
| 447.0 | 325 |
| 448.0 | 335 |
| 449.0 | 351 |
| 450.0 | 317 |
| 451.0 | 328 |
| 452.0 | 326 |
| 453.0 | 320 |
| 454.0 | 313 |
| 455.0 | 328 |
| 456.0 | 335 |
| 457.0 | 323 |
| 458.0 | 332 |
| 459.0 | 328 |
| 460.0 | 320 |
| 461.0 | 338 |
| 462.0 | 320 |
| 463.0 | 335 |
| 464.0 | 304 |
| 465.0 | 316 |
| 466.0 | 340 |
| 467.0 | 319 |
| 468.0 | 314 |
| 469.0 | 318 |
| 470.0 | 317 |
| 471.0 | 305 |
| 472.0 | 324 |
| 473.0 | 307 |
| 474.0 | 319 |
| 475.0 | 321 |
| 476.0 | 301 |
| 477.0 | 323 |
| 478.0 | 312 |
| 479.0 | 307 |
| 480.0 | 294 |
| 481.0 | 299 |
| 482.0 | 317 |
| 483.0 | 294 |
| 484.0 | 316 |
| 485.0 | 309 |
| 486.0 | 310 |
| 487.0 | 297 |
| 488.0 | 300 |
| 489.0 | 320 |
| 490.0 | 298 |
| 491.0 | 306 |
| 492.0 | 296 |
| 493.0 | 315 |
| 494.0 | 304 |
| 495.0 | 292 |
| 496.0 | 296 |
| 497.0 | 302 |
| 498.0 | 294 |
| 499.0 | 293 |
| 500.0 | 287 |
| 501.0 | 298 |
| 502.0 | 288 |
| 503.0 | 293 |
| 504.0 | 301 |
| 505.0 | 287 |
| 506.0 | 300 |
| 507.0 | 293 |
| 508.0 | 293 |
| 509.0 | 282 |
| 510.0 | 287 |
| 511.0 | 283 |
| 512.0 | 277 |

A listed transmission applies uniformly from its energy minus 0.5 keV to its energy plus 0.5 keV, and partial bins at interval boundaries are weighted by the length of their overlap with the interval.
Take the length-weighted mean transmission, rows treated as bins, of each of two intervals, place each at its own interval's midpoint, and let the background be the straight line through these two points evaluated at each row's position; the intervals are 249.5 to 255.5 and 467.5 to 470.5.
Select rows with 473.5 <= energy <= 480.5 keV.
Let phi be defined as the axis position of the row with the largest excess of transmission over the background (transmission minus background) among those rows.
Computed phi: 477.0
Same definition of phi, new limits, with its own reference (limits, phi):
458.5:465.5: 461.0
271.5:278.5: 275.0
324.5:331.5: 325.0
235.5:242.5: 240.0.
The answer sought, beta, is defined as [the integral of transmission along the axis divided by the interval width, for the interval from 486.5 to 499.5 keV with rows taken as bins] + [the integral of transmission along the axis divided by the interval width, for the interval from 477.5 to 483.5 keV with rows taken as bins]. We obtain 605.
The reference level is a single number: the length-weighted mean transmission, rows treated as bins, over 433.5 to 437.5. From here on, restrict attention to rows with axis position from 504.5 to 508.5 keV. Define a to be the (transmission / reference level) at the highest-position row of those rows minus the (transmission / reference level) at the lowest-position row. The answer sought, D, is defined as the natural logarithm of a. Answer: -4.0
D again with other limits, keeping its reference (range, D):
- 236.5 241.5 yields -3.9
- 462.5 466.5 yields -4.2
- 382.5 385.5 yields -3.2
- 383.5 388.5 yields -3.9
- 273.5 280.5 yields -2.7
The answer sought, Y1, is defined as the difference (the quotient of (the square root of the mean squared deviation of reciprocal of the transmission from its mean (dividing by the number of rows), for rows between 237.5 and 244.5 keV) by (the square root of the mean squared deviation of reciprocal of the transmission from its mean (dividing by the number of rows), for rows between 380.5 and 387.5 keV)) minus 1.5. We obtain -0.37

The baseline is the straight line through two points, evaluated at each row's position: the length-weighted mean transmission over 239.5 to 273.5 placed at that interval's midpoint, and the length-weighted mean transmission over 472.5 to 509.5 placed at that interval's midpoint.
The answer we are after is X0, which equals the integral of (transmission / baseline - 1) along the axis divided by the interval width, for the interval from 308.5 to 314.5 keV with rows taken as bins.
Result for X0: -0.156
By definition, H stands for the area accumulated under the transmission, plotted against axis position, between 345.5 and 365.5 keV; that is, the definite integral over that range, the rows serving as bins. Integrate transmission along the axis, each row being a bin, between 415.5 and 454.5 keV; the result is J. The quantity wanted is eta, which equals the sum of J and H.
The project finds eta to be 19231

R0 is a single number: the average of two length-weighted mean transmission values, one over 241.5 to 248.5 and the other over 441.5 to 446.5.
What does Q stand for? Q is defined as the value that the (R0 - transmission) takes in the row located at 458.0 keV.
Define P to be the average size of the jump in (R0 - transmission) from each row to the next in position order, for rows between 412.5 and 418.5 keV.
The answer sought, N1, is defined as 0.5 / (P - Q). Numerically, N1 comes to 0.038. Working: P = 14.8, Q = 2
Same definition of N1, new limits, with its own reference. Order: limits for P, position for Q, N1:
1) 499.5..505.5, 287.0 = 0.046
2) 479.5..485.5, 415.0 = -0.278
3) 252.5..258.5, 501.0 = -0.019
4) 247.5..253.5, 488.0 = -0.024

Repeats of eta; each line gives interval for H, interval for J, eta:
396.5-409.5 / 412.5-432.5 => 10706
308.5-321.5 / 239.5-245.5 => 6085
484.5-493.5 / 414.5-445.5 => 12807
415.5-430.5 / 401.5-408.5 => 7084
